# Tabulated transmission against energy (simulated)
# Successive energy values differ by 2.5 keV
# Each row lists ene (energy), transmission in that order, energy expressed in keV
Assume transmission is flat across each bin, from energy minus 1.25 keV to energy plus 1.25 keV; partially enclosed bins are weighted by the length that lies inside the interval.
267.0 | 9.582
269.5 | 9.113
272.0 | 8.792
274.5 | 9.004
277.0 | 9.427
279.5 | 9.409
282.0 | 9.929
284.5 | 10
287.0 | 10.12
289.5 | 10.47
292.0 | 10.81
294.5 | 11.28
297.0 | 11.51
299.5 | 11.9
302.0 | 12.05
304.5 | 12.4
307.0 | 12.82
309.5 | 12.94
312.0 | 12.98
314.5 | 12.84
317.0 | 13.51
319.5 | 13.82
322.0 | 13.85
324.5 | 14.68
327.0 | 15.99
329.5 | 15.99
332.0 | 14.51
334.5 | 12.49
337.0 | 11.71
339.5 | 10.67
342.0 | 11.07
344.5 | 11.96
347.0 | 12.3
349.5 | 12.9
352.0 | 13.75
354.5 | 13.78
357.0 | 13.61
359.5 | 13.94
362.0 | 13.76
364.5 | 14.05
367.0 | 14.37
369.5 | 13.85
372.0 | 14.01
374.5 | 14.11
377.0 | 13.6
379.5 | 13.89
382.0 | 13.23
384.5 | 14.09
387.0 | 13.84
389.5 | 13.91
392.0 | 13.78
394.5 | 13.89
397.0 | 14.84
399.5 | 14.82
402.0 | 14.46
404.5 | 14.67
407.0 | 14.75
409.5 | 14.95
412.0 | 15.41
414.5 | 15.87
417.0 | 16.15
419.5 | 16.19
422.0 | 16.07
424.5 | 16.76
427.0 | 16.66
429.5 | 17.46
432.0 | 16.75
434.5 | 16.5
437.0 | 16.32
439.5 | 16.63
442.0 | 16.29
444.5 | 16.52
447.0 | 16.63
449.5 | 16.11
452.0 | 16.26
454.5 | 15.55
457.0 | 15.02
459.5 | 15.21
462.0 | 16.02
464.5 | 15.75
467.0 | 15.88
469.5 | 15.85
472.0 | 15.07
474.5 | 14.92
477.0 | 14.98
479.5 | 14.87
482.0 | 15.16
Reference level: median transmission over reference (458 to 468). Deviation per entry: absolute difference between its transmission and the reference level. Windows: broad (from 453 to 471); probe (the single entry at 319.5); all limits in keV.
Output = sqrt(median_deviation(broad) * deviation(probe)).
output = 0.6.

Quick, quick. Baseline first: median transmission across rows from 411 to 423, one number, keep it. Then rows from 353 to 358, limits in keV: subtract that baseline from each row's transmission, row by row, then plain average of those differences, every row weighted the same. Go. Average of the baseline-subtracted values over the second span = -2.4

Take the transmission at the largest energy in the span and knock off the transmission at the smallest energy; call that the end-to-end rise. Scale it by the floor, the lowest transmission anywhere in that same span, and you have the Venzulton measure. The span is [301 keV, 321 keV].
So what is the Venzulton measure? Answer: 0.15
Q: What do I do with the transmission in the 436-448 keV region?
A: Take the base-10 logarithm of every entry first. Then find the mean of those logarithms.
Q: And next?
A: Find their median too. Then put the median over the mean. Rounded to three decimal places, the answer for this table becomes 1.001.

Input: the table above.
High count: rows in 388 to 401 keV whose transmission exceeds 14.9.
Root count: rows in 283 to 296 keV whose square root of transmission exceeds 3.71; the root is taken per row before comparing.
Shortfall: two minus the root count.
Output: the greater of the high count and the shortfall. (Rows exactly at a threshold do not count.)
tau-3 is 2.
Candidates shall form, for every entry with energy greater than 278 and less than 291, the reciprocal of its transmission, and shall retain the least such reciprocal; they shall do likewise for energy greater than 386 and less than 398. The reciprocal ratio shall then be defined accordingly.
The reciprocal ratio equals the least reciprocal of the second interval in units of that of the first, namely 0.71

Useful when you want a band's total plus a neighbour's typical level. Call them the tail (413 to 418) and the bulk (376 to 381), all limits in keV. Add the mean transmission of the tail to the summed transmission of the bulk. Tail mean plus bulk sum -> 43.5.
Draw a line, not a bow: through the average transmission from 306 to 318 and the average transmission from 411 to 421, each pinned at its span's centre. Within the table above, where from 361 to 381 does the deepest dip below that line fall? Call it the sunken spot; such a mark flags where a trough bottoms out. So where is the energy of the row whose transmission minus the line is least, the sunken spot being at 377.0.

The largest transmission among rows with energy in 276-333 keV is 15.99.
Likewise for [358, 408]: 14.84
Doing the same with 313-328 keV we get 15.99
